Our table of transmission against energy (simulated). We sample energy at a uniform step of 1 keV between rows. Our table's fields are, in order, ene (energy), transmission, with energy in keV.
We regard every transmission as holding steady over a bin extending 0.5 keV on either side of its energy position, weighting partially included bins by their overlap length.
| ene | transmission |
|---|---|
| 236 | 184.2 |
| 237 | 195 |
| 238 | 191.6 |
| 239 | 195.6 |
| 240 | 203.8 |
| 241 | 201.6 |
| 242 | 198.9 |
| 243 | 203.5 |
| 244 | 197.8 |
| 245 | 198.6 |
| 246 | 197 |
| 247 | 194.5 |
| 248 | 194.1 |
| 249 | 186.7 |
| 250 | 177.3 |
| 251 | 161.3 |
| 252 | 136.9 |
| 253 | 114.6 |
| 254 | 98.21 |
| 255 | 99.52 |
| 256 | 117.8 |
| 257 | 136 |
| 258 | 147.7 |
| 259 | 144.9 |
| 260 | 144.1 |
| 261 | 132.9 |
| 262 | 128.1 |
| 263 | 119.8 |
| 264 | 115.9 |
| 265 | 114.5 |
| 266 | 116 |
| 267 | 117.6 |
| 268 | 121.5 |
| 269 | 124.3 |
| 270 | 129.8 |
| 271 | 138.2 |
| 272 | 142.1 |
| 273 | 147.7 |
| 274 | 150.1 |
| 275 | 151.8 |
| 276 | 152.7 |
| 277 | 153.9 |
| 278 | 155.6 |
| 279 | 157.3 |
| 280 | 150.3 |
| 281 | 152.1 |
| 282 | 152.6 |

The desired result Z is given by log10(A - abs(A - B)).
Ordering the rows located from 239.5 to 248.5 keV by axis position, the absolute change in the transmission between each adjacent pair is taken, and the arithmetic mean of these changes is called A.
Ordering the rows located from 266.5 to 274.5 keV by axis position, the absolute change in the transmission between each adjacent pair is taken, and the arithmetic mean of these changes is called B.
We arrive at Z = -0.32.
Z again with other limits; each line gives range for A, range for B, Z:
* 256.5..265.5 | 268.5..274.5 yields 0.71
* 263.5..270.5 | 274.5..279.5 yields 0.14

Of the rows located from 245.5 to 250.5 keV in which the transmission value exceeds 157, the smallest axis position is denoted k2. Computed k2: 246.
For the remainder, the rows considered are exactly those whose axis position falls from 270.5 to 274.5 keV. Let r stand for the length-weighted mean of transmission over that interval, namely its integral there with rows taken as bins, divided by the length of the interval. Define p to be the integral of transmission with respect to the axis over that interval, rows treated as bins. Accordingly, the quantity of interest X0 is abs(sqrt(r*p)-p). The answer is 289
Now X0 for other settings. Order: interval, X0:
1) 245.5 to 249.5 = 386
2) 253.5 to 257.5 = 226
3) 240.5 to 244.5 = 401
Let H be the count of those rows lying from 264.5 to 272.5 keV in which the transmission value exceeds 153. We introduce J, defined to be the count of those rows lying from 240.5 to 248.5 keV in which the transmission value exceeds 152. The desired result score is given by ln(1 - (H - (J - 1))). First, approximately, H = 0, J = 8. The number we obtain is 2.1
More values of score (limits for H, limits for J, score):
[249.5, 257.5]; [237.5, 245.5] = 1.8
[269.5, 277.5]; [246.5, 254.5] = 1.4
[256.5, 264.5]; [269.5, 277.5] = 0.7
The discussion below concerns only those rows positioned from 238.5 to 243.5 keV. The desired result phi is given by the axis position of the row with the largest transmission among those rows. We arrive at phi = 240 keV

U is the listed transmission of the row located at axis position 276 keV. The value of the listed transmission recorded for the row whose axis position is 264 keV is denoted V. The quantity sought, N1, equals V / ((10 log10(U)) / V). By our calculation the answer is 615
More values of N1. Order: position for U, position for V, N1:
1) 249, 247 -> 1666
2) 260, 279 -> 1146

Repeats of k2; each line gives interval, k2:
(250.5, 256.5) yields 251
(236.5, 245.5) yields 237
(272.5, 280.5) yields 279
